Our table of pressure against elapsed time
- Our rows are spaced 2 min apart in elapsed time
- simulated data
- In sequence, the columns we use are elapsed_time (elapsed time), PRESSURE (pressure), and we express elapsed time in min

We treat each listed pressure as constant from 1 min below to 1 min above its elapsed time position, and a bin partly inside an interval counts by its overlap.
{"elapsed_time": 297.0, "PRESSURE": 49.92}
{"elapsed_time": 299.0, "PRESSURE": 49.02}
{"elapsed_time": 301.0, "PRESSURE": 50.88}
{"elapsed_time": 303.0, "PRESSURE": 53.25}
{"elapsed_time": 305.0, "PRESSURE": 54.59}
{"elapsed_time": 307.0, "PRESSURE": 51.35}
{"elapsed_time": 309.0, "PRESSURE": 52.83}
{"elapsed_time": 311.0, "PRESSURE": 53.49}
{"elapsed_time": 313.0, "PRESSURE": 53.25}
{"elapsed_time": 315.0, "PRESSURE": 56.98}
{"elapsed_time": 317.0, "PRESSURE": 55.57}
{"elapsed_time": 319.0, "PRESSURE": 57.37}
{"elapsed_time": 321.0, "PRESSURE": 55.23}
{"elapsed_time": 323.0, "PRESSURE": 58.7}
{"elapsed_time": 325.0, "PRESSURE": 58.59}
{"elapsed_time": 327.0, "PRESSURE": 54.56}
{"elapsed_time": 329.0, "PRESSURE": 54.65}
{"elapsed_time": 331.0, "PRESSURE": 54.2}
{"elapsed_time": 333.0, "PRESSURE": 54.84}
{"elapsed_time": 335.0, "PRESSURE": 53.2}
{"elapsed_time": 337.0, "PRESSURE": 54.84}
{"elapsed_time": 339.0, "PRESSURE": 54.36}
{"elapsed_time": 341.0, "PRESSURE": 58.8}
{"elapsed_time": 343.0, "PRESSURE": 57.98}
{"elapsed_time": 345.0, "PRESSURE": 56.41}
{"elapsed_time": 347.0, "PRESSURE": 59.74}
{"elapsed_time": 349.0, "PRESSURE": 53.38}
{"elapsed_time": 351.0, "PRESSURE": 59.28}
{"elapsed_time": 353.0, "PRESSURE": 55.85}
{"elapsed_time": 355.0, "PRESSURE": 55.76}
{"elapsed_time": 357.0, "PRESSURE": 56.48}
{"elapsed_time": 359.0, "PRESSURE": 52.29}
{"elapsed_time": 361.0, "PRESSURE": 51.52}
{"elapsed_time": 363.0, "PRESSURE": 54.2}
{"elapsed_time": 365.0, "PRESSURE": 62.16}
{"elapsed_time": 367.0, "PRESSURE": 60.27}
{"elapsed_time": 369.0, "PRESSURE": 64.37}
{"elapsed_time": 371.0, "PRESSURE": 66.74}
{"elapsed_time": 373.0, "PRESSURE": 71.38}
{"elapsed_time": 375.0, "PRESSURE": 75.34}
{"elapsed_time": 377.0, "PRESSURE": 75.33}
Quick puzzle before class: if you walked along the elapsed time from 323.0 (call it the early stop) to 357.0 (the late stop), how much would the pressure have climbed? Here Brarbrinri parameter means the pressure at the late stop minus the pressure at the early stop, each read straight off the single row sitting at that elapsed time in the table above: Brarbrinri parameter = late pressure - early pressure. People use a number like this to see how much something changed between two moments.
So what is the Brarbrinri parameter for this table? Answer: -2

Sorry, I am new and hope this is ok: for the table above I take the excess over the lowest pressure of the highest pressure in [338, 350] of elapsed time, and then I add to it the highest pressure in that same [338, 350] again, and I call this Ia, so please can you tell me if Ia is 66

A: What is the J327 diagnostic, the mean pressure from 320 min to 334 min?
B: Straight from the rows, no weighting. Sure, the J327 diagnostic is 55.8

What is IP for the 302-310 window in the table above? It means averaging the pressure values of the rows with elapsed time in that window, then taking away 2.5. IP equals 50.5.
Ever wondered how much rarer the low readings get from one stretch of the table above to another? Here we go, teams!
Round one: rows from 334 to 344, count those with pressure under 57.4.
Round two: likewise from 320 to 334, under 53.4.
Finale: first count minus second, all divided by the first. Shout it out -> 1.0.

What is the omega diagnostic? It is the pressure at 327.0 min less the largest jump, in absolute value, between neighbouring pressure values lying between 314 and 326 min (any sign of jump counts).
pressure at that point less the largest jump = 51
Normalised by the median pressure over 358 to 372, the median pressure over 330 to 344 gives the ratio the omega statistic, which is 0.91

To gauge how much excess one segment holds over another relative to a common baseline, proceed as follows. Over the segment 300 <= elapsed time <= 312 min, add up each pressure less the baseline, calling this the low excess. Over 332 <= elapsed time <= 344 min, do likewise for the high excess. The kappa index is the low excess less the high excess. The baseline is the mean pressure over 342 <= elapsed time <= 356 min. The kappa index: -18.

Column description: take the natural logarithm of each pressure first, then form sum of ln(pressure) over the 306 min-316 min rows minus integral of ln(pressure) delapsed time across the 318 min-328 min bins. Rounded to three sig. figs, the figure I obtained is -20.5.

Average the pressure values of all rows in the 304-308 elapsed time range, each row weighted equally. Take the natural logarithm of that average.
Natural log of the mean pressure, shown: 3.97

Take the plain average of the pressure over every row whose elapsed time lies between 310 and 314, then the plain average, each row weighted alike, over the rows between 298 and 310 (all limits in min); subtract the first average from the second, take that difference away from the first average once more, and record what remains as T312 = 54.8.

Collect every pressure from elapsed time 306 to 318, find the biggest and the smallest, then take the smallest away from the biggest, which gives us 5.6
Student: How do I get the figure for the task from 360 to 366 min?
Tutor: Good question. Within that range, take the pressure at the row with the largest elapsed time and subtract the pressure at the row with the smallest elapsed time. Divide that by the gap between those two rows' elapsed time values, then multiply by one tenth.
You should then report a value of 0.27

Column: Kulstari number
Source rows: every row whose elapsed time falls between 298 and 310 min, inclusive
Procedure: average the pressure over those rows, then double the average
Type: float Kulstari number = 104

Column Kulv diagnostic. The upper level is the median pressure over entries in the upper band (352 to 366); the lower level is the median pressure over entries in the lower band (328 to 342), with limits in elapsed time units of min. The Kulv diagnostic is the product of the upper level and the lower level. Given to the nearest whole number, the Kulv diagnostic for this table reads 3047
